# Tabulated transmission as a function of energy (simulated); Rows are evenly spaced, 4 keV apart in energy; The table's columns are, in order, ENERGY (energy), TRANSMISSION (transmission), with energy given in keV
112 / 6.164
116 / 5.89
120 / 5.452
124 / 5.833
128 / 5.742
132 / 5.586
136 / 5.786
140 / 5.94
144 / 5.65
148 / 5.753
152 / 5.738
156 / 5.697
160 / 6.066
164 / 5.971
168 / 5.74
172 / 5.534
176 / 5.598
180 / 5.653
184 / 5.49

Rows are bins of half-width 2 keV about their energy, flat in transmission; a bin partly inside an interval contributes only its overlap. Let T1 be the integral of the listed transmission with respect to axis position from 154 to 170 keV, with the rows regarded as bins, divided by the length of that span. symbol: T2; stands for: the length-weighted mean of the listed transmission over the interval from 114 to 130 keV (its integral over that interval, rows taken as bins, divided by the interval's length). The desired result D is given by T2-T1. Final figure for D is -0.14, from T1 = 5.87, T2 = 5.73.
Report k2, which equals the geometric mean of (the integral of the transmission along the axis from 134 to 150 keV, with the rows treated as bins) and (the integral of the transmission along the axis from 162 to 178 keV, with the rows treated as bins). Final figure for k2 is 91.9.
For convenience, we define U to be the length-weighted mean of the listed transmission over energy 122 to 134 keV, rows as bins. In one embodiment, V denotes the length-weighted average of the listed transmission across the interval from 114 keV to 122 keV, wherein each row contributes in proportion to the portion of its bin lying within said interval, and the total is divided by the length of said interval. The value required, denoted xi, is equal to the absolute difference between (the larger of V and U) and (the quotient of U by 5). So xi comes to 4.58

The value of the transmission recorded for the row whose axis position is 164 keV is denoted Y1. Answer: 5.971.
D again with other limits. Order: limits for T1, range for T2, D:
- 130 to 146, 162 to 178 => -0.03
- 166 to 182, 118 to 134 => 0.02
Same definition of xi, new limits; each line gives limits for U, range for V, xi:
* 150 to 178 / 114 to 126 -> 4.61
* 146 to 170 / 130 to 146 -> 4.66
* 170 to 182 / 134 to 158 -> 4.64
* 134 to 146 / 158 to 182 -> 4.63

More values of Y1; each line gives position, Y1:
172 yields 5.534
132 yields 5.586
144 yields 5.65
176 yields 5.598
